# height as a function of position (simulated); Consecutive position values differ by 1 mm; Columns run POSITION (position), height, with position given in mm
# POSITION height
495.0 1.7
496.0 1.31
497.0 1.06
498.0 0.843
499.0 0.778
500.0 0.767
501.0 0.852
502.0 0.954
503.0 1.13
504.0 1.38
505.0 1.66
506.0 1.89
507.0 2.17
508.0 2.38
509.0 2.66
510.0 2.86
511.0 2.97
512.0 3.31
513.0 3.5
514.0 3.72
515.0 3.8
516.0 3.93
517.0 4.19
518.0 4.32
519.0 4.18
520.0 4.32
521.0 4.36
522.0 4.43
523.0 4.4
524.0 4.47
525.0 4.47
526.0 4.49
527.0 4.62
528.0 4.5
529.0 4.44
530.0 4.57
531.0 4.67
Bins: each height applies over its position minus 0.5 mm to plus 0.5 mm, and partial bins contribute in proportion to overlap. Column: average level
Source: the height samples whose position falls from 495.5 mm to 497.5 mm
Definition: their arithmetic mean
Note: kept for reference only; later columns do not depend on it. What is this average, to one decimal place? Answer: 1.2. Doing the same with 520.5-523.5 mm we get 4.4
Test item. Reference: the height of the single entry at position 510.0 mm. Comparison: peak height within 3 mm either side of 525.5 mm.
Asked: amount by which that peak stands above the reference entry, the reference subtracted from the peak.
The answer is 1.8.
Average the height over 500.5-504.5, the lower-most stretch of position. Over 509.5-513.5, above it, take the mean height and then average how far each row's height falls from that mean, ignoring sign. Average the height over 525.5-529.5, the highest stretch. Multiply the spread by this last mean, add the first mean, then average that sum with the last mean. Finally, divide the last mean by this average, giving 1.35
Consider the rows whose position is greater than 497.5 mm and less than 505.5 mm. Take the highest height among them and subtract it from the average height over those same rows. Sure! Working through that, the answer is -0.6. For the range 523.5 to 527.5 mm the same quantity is -0.1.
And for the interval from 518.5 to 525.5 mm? -0.1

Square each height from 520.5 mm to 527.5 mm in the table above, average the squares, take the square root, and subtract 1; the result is 3.5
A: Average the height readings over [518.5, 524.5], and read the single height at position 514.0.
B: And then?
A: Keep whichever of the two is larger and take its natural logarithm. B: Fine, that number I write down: 1.5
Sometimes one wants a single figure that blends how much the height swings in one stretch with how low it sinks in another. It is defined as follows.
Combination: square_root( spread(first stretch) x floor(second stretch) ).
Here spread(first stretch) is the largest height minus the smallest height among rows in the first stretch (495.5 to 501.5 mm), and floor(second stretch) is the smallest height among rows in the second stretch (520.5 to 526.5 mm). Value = 1.54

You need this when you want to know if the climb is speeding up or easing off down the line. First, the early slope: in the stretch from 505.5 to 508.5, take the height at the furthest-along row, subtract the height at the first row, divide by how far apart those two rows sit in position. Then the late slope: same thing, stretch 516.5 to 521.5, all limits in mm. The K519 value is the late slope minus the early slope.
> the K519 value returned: -0.20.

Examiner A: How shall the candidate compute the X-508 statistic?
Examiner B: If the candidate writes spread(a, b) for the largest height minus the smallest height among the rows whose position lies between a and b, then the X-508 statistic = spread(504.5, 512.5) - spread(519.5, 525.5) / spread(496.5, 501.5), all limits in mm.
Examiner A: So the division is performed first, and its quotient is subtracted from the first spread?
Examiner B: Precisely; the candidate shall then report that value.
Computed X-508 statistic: 1.1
